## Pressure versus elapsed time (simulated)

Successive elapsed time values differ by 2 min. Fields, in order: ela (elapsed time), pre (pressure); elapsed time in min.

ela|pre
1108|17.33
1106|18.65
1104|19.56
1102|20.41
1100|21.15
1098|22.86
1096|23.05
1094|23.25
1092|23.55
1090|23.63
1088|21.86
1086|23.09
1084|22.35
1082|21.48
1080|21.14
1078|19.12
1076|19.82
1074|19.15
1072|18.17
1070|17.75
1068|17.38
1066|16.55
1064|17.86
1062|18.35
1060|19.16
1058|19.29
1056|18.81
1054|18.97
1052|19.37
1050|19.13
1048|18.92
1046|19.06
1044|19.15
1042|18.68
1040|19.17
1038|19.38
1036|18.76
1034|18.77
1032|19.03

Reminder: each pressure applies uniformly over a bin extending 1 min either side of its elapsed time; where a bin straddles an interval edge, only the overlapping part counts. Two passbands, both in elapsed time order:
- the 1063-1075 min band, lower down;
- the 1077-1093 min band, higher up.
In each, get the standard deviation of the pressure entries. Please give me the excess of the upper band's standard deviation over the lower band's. 0.6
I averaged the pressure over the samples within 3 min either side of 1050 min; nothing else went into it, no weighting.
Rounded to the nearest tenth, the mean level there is 19.1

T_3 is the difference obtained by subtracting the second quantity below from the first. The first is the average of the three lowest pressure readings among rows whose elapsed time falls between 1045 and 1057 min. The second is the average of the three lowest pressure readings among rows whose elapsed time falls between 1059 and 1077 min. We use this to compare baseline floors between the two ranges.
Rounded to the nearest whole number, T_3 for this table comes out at 2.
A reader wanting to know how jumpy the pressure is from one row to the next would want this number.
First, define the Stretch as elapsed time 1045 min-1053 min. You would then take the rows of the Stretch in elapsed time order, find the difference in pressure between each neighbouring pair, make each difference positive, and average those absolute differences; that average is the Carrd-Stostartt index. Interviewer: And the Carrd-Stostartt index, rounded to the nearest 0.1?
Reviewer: 0.2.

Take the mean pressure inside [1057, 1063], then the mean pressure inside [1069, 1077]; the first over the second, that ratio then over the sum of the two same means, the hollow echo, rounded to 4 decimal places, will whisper 0.0269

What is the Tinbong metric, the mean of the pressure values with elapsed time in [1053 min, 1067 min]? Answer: 18.4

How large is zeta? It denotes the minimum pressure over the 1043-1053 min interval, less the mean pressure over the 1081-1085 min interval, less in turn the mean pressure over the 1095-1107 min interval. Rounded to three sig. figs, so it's -23.9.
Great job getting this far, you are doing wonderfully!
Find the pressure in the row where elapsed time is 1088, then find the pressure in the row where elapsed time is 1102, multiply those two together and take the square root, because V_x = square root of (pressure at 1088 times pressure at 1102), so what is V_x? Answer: 21.1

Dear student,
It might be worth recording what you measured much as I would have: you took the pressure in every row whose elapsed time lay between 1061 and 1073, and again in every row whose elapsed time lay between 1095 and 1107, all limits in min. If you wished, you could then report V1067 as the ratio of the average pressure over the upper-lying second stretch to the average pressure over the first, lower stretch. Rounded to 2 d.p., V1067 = 1.18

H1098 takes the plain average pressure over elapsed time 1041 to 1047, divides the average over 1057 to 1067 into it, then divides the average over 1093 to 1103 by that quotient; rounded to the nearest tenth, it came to 21.3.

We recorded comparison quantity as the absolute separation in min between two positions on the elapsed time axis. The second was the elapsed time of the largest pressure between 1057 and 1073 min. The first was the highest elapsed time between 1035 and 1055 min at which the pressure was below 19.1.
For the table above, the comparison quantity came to 4 min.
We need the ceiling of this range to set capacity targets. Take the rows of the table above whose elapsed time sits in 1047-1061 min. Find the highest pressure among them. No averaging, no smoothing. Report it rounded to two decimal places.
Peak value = 19.37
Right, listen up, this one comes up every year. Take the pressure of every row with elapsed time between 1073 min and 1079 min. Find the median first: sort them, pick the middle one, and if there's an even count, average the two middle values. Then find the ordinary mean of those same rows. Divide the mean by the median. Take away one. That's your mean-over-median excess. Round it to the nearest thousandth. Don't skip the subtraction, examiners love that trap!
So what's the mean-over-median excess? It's 0.011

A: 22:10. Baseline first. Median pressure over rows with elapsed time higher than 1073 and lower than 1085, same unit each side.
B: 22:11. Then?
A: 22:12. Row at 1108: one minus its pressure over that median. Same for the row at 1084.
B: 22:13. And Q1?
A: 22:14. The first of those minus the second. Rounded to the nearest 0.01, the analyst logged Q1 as 0.25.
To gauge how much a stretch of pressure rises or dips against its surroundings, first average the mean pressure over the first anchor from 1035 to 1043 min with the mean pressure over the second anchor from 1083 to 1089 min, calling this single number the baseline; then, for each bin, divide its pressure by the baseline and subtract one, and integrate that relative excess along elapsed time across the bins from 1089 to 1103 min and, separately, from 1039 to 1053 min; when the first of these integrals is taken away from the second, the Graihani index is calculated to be -2.4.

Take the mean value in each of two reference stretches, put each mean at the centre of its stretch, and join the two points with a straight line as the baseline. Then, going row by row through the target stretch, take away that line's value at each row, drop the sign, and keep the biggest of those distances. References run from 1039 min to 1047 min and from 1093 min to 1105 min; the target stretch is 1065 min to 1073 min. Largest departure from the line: 4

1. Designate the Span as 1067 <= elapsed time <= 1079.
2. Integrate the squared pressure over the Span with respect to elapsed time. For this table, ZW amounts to 4145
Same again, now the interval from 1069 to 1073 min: 1290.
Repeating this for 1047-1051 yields 1448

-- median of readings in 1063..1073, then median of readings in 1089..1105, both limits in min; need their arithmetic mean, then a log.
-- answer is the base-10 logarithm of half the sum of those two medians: 1.31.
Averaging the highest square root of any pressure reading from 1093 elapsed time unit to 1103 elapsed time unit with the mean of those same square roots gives 4.8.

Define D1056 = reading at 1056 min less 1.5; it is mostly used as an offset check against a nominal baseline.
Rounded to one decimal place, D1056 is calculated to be 17.3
